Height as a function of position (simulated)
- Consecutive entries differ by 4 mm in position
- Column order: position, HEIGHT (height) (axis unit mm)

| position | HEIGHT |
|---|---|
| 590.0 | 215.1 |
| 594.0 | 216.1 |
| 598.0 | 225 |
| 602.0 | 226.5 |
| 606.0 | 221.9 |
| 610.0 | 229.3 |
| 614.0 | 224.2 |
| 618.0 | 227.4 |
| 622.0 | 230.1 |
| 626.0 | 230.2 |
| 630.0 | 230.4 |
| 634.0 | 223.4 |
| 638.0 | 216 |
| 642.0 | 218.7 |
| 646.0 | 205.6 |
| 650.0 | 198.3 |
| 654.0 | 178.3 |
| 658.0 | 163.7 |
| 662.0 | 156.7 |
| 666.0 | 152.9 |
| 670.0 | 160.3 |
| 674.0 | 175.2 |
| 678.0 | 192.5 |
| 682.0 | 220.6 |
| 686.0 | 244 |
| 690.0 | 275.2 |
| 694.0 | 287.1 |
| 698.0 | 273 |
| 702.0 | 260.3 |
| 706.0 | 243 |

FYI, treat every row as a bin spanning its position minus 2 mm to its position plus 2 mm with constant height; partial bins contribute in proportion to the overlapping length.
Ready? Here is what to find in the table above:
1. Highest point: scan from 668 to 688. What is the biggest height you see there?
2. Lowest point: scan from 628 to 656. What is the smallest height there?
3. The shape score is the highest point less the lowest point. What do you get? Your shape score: 66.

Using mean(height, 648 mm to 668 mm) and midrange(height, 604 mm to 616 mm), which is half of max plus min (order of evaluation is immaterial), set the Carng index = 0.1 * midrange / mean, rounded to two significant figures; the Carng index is 0.13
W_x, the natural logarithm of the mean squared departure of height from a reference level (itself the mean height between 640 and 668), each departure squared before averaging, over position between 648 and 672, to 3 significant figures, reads 6.06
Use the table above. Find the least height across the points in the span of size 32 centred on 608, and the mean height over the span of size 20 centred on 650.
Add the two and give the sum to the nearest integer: 409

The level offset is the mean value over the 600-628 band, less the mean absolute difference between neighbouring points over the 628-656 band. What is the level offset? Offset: 218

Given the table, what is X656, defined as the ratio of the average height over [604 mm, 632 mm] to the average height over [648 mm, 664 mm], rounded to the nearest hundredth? 1.31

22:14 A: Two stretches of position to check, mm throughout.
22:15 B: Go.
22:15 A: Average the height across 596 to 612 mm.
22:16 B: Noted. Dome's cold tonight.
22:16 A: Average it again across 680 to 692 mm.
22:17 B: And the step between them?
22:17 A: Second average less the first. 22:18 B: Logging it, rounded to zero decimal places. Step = 21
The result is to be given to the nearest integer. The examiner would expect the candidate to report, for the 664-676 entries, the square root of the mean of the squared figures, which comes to 163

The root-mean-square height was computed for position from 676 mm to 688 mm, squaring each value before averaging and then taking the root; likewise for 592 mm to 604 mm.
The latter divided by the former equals 1.01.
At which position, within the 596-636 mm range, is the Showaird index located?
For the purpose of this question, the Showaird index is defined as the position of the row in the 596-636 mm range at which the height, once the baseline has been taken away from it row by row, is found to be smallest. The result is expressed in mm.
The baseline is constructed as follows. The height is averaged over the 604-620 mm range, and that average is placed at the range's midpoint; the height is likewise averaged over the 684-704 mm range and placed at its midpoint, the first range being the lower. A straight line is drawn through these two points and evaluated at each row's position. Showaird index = 634.0 mm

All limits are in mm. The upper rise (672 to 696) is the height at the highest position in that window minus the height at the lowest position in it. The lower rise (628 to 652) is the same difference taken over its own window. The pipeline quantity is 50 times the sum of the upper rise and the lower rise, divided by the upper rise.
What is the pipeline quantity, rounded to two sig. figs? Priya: 36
